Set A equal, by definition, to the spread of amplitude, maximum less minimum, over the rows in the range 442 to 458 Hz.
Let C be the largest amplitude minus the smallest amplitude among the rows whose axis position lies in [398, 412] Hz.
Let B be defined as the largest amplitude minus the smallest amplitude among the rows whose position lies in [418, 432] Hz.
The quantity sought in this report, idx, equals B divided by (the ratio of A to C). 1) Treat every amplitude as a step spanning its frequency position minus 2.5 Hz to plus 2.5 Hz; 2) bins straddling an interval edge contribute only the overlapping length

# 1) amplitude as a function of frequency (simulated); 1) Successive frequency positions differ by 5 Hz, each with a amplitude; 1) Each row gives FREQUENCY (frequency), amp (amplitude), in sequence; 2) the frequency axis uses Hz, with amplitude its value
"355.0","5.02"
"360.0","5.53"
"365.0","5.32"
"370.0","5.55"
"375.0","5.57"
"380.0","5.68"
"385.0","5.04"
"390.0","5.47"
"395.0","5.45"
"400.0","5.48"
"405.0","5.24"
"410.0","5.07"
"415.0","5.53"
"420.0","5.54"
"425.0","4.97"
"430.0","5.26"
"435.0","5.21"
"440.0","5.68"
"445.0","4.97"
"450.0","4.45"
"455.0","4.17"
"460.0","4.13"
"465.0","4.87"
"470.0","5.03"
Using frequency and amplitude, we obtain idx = 0.29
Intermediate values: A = 0.8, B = 0.57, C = 0.41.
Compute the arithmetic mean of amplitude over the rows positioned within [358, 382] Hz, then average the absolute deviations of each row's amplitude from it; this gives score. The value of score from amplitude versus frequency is 0.084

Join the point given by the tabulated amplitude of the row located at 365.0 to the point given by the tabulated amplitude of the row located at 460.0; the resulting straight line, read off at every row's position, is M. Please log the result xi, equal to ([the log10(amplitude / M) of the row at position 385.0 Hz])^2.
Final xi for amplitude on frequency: 0.000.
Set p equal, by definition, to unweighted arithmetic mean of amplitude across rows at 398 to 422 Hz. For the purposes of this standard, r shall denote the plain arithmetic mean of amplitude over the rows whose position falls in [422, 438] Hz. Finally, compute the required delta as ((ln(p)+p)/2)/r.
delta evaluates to 0.685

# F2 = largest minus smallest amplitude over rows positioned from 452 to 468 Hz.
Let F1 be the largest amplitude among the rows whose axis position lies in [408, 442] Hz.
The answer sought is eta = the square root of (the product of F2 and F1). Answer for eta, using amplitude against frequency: 2.05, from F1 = 5.68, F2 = 0.74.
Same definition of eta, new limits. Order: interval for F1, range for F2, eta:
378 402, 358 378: 1.19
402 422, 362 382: 1.41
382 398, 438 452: 2.59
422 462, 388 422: 1.63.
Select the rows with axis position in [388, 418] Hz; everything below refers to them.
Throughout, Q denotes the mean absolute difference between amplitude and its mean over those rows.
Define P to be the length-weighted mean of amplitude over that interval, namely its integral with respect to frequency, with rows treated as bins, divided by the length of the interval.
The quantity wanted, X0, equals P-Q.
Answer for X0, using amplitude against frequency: 5.23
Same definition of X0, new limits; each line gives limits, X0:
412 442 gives 5.14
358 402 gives 5.33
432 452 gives 4.73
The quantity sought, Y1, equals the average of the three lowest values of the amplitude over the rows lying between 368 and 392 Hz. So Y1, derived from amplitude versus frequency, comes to 5.35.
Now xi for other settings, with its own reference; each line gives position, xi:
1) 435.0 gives 0.005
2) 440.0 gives 0.013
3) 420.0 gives 0.006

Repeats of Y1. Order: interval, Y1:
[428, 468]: 4.25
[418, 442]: 5.15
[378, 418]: 5.12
